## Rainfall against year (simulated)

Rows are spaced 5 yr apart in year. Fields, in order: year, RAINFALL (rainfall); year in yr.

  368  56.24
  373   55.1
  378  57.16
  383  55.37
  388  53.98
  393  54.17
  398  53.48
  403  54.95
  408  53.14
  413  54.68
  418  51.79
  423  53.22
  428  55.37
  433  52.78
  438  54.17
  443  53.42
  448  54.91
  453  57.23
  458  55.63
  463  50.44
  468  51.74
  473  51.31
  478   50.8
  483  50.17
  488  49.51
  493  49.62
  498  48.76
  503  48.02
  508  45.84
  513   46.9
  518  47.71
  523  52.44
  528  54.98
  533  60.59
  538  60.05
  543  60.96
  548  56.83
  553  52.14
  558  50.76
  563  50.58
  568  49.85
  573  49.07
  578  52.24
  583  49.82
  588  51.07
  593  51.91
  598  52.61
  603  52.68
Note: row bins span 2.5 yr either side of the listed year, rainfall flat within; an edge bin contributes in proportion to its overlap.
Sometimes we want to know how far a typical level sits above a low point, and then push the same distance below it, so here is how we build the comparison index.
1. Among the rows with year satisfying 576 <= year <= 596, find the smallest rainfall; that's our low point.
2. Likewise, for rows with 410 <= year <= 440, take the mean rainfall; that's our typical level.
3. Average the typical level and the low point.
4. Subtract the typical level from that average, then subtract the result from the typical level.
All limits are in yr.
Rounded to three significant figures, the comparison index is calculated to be 55.6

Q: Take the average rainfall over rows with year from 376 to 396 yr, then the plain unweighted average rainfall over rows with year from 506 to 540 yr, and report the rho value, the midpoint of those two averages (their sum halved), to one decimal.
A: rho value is 53.9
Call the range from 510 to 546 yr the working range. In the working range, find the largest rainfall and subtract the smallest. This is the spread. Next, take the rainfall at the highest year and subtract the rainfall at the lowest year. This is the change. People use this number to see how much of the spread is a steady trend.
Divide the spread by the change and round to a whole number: 1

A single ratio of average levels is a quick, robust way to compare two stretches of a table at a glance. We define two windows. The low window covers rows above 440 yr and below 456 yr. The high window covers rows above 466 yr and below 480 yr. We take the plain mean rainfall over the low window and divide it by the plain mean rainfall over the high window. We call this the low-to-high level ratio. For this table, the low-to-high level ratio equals 1.08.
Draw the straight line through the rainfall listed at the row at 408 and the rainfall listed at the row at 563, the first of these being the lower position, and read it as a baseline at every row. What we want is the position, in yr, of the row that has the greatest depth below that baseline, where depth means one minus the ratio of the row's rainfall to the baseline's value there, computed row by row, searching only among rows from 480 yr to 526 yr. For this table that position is 508 yr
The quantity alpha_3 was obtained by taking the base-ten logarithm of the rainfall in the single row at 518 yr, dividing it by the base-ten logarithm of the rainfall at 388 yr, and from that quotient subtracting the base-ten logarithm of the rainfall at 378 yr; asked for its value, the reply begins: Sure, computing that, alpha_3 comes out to -0.79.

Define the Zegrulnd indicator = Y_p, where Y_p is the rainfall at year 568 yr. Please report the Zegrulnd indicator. 49.85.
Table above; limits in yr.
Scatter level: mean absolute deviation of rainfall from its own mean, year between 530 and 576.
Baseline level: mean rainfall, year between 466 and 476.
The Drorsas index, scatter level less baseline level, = -47.0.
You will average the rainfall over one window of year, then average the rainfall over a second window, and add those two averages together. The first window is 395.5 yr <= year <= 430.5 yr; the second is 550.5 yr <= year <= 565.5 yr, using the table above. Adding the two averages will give 105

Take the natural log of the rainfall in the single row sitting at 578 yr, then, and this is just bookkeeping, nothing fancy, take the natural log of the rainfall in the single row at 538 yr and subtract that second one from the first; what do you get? -0.14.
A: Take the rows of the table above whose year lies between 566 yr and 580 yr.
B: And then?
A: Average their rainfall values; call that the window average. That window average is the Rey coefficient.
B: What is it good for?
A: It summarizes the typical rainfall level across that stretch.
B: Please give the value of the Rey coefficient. 50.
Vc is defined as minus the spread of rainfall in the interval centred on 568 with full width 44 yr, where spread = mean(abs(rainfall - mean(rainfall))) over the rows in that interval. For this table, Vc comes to -1.6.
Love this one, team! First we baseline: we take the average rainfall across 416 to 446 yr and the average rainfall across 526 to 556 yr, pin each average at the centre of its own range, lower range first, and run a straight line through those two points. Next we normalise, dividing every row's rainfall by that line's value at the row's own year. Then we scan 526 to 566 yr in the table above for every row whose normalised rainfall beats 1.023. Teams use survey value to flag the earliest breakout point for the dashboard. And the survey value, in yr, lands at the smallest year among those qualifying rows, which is 533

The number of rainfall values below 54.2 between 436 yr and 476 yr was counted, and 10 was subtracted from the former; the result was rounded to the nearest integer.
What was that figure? -5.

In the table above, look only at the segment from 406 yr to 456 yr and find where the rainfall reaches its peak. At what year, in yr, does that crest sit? 453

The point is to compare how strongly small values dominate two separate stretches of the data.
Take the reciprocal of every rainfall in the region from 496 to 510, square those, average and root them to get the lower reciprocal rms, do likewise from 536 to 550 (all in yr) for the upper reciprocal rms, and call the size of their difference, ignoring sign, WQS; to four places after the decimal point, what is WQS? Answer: 0.0042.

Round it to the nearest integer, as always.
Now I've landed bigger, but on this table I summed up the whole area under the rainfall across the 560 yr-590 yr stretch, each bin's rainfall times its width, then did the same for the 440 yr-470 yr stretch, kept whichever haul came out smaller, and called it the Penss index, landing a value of 1513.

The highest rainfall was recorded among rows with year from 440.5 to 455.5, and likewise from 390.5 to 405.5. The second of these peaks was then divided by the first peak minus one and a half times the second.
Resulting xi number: -2.18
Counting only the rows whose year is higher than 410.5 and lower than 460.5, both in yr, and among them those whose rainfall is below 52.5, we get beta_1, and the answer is 1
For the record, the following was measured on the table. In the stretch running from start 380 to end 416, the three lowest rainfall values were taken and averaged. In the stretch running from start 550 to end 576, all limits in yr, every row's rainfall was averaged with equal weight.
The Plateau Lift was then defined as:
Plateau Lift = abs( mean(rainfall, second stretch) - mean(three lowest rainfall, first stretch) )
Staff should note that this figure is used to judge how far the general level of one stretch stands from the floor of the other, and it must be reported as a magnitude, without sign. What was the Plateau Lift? 3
